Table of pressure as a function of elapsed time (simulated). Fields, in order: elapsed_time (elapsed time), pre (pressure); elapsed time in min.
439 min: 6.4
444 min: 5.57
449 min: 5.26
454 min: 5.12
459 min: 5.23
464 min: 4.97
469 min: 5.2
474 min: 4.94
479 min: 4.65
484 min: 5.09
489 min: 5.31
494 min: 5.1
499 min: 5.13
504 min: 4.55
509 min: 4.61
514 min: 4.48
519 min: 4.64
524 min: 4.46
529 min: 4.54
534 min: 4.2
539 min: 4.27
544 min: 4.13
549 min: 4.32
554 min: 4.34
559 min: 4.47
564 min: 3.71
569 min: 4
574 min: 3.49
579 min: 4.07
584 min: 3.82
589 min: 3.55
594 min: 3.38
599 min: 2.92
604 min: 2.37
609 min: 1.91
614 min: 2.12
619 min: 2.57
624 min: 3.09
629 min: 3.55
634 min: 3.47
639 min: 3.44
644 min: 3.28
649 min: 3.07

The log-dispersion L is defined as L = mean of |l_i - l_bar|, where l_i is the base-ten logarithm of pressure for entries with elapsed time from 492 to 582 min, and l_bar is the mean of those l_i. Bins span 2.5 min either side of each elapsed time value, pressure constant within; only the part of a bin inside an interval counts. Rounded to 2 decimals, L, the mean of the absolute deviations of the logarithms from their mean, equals 0.03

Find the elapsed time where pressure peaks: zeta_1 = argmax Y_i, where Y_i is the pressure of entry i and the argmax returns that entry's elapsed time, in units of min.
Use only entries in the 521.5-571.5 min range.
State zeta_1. 529 min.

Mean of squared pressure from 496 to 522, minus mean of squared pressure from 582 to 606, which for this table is 11.4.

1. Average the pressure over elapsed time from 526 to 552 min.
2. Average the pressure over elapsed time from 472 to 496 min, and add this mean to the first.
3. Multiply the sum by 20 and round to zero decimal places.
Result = 186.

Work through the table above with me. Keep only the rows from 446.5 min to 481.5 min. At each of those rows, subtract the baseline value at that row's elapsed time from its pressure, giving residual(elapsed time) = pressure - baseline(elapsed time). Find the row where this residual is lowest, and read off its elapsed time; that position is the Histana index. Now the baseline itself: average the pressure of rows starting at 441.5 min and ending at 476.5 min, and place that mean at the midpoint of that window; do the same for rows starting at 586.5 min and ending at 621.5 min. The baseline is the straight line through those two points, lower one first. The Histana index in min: 479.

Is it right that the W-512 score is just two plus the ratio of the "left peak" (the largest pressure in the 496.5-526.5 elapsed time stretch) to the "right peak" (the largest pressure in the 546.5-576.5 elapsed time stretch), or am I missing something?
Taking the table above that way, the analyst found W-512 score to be 3.15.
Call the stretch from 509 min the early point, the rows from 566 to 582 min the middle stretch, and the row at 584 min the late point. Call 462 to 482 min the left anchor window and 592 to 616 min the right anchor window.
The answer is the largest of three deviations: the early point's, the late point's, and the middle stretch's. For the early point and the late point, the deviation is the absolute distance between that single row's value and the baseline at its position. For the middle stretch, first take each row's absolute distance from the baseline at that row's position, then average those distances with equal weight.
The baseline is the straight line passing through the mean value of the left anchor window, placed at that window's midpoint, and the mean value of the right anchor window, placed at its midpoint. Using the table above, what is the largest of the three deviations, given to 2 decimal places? 0.92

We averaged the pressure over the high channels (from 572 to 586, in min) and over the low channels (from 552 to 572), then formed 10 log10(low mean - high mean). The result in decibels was -5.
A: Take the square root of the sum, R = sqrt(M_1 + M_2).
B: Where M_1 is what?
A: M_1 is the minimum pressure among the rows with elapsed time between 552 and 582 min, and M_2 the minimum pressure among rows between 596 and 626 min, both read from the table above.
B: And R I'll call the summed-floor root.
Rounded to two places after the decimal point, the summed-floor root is 2.32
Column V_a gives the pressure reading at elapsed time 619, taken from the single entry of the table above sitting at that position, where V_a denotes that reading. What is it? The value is 2.57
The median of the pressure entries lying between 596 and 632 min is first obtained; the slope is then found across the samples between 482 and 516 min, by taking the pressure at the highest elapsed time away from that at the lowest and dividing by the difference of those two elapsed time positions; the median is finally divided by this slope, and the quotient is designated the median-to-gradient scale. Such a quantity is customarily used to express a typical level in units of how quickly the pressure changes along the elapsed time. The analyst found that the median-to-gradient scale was -126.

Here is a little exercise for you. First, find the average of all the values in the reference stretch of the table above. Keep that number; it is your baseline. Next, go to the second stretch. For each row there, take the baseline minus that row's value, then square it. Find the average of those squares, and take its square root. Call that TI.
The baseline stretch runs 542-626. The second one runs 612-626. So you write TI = 0.92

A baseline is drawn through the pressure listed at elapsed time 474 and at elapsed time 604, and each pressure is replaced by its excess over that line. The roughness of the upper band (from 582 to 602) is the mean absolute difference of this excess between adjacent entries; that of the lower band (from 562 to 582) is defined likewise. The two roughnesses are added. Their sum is 0.69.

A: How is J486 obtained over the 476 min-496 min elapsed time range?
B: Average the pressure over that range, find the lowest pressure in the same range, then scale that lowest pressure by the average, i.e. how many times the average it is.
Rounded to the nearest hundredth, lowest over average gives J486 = 0.92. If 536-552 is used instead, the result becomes 0.97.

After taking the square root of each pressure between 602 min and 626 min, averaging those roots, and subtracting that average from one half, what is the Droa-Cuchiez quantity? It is -1.0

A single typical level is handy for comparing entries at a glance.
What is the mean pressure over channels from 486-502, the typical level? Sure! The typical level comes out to 5.2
